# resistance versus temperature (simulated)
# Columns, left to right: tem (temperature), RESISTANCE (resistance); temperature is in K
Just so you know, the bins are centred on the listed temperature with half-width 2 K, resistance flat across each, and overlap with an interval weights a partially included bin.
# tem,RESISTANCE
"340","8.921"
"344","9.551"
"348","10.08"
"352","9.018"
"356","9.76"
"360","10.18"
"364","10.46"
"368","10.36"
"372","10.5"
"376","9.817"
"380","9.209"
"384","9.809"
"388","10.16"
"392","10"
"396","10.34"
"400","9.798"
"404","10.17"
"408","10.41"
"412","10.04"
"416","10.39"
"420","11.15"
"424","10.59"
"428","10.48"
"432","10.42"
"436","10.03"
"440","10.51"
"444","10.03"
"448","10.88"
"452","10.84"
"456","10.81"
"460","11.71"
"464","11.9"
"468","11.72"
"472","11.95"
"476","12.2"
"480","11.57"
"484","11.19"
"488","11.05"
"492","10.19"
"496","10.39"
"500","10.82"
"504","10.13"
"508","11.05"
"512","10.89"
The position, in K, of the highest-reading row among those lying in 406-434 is 420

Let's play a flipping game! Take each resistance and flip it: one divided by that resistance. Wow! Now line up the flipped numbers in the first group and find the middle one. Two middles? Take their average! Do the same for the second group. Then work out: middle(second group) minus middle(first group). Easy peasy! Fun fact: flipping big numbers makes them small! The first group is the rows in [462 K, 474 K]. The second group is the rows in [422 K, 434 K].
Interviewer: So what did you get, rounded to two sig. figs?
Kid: 0.011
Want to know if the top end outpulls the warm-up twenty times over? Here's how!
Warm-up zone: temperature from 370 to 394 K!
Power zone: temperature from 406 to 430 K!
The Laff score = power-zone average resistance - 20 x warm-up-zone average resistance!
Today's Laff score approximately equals -188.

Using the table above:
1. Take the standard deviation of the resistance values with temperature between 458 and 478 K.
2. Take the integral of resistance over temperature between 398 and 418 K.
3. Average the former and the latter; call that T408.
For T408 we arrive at 101.7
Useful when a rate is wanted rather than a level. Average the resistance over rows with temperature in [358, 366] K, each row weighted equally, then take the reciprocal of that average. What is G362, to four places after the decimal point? 0.0969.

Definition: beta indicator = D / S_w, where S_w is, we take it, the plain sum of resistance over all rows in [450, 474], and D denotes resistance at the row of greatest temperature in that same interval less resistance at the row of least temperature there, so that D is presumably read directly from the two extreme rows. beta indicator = 0.016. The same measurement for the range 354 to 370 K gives 0.015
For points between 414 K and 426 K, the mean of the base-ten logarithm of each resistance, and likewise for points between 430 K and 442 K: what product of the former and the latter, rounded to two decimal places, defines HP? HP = 1.04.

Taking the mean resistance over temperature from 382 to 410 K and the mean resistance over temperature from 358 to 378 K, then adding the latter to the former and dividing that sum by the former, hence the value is 2.02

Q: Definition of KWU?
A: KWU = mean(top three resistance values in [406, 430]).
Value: 10.7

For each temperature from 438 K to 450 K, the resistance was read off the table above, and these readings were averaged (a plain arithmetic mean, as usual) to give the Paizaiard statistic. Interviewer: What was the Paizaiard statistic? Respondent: 10.5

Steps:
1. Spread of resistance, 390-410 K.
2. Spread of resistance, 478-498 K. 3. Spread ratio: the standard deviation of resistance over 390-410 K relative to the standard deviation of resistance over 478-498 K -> 0.4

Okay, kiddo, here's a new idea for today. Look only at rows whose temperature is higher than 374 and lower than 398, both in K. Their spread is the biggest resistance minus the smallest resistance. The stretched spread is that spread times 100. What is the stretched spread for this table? 113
